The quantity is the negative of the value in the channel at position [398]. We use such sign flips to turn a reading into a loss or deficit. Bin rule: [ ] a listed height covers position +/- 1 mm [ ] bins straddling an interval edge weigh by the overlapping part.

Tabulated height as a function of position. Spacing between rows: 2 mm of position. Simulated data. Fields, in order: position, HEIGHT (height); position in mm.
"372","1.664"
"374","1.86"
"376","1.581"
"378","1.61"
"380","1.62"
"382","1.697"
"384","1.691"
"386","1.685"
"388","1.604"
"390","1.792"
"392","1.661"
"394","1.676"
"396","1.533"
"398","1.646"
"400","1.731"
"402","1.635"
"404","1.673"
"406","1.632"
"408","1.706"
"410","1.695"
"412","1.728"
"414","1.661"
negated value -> -1.65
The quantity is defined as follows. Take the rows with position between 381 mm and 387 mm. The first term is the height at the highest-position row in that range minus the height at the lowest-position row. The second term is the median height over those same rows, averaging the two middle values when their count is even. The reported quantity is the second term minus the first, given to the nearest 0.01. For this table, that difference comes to 1.70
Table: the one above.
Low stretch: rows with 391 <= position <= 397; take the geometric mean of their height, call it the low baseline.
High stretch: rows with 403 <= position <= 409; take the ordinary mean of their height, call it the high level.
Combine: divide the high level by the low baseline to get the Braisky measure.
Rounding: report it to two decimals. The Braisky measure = 1.03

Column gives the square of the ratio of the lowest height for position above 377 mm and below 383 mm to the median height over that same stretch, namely 0.99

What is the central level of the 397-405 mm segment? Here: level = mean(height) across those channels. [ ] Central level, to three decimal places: 1.671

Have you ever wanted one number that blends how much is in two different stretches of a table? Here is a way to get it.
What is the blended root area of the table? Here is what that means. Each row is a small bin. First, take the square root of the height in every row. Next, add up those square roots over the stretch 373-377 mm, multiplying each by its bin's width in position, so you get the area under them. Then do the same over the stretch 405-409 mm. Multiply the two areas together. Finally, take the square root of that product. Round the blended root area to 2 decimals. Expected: 5.20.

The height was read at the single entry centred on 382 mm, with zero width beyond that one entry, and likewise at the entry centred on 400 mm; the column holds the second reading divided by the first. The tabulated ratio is 1.02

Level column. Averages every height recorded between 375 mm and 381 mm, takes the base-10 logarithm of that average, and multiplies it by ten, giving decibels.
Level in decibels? 2.05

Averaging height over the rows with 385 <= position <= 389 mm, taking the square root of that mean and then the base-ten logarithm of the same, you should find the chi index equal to 0.108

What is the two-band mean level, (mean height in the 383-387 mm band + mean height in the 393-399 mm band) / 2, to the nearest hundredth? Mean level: 1.65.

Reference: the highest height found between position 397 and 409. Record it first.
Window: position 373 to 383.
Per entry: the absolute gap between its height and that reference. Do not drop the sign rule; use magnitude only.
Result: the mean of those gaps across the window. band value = 0.11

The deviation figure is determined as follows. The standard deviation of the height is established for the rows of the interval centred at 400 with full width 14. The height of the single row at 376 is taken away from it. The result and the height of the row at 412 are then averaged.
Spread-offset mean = 0.10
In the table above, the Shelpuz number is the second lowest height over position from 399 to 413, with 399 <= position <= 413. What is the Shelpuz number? 1.635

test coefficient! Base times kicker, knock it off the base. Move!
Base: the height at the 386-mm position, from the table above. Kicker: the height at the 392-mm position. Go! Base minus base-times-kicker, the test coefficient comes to -1.11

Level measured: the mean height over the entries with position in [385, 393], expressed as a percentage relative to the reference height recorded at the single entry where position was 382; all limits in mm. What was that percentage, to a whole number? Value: 99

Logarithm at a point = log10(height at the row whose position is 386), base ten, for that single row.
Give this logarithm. 0.227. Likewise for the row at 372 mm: 0.221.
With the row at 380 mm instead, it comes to 0.210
